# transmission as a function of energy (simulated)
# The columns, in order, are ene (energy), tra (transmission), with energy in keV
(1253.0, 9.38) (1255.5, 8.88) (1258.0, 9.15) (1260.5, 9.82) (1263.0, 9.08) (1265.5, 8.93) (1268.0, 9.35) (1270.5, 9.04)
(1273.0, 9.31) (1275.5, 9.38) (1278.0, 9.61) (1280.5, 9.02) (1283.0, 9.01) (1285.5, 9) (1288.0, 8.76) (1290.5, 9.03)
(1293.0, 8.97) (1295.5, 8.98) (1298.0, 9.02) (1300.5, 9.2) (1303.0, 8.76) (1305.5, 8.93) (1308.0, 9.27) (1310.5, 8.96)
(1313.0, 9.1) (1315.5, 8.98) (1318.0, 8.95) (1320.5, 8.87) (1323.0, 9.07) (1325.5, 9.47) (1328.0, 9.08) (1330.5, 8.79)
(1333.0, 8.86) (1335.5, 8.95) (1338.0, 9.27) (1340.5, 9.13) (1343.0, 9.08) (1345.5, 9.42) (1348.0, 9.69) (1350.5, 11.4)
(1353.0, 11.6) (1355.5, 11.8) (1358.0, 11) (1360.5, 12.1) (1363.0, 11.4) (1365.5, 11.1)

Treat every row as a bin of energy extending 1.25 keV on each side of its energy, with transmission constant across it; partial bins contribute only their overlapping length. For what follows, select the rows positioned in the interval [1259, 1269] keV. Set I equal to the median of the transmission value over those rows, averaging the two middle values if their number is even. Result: 9.2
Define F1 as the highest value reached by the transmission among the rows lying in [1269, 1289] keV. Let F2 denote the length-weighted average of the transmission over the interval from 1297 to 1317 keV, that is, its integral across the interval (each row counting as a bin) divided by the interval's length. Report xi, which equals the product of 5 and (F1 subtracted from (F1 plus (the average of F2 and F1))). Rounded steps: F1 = 9.61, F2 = 9.0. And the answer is 47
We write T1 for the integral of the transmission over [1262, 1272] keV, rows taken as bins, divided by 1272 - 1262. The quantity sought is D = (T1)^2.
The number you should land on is 83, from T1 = 9.11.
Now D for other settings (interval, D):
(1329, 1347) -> 82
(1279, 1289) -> 80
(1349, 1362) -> 133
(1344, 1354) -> 110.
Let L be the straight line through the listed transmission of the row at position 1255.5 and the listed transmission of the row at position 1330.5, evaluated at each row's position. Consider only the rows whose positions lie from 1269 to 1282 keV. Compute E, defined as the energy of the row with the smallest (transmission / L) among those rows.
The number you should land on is 1280.5 keV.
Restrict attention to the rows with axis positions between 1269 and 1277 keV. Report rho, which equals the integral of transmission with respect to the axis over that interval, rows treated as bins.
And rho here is 74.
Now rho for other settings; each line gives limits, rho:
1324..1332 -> 73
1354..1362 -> 93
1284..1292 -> 71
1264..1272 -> 73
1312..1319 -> 63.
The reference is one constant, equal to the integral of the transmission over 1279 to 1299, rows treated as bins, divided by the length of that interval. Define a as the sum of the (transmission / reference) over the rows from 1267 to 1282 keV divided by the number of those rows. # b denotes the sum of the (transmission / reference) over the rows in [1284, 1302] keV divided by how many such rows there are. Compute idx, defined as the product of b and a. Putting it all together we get 1.04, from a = 1.034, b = 1.00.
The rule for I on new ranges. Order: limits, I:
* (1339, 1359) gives 10.3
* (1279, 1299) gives 9.0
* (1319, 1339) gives 9.0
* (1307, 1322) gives 9.0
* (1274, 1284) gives 9.2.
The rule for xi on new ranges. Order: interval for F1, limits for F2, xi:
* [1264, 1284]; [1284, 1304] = 46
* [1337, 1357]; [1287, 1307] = 52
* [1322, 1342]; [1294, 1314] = 46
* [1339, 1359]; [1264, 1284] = 53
